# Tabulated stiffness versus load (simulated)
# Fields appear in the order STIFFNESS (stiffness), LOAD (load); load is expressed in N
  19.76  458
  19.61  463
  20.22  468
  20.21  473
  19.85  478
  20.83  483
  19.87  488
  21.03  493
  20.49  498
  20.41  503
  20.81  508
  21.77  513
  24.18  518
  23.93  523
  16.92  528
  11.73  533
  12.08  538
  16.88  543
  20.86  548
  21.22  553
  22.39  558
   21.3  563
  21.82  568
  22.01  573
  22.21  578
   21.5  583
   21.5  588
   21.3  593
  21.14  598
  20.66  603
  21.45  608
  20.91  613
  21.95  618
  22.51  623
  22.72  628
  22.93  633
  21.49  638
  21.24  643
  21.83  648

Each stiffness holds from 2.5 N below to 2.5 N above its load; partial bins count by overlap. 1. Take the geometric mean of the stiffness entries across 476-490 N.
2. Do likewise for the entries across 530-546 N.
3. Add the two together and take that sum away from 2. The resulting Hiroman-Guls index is -31.6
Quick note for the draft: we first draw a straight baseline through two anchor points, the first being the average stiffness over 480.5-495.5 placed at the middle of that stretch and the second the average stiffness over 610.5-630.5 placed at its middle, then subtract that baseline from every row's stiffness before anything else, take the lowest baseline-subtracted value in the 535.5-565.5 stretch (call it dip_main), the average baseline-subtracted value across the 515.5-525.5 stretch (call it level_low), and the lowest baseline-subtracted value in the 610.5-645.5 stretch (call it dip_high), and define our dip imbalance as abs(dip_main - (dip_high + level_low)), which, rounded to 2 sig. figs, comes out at 11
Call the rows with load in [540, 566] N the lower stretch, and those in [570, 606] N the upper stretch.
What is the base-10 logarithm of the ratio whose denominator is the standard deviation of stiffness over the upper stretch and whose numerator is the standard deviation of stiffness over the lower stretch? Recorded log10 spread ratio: 0.6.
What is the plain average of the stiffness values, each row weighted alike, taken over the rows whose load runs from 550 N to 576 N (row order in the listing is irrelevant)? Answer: 21.7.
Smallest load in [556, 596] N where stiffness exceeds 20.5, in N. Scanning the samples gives 558 N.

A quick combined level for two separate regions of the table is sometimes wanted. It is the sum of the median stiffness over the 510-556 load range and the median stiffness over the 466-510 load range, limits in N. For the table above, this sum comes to 41.3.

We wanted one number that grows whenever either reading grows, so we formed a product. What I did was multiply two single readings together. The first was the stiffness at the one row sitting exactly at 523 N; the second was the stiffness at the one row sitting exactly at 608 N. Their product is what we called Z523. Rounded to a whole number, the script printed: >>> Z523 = 513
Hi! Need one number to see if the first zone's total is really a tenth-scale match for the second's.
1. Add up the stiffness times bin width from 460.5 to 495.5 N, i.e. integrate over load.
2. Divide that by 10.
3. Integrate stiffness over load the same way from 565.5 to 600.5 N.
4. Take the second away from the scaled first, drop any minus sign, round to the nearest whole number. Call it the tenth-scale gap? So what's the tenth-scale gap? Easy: 687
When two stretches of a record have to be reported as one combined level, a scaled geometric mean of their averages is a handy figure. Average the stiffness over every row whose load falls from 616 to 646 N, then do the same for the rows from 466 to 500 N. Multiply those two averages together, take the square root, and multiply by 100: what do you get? 2123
